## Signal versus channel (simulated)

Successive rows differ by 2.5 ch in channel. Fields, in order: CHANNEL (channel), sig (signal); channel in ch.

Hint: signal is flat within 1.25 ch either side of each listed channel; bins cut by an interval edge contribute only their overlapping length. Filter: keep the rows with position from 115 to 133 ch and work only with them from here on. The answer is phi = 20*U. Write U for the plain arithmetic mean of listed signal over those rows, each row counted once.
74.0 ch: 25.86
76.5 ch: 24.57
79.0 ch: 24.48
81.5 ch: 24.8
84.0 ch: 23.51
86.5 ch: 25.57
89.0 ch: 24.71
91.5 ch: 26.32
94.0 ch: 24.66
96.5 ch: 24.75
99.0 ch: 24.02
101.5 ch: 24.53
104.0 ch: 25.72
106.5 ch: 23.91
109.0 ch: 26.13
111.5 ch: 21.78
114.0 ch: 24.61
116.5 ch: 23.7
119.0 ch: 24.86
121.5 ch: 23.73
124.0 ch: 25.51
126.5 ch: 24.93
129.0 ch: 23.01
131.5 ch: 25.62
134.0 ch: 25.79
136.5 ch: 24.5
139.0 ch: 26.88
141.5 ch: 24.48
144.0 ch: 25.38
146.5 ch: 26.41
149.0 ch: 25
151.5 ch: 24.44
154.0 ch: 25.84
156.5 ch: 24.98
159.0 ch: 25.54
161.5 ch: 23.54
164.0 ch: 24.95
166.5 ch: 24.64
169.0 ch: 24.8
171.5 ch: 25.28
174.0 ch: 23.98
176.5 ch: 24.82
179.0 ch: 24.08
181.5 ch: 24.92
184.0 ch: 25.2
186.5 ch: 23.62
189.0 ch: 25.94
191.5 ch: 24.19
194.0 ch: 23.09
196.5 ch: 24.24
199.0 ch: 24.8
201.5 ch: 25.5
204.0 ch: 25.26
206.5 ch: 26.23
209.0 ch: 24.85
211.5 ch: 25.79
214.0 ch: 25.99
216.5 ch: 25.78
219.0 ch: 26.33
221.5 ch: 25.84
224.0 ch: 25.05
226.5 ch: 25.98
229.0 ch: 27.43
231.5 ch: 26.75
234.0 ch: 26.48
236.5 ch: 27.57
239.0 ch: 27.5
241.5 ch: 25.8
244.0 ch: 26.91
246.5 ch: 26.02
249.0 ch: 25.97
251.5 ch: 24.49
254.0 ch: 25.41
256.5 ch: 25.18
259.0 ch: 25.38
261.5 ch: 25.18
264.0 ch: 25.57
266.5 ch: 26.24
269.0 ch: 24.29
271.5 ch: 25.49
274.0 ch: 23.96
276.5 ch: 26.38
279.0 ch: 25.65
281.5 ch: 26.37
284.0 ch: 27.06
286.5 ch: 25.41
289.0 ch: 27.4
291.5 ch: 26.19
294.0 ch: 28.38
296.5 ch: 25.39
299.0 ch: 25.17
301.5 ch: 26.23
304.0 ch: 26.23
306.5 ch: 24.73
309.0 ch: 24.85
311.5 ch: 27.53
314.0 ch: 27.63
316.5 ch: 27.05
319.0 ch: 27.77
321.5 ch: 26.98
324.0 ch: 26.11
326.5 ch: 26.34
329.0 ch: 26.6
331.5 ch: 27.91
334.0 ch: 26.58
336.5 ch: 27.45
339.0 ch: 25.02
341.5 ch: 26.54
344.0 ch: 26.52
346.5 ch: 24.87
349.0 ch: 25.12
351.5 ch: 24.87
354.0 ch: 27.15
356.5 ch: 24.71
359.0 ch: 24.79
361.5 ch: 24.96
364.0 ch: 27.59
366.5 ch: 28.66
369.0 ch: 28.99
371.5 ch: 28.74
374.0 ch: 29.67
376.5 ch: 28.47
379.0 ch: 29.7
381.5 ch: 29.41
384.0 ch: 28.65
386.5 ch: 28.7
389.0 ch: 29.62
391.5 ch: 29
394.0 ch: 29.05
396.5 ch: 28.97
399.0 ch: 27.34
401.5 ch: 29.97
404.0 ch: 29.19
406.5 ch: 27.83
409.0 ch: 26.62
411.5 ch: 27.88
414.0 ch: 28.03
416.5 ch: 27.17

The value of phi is 490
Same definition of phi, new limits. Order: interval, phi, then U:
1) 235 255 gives 524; 26.2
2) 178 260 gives 511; 25.6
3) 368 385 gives 582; 29.1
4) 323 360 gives 521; 26.0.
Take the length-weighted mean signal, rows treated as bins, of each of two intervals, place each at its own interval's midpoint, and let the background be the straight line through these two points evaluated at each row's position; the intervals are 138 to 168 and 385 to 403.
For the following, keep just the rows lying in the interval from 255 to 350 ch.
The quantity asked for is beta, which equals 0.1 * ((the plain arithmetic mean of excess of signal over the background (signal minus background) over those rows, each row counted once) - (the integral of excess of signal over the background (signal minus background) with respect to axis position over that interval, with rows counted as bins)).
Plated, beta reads 13.0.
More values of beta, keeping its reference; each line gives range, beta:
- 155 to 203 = 4.3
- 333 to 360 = 6.3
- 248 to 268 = 2.7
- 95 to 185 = 1.5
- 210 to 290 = 5.8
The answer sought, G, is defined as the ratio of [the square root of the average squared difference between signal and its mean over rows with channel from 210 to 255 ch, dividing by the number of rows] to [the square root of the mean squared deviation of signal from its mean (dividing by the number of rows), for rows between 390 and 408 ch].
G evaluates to 0.98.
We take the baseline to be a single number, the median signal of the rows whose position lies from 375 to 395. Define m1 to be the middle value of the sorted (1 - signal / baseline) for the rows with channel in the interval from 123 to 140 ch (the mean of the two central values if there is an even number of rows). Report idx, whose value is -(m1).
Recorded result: -0.121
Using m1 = 0.12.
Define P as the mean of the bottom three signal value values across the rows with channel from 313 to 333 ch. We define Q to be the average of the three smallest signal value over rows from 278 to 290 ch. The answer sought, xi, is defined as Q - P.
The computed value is -0.5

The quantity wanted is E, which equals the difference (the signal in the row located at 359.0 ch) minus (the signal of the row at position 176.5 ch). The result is 0.0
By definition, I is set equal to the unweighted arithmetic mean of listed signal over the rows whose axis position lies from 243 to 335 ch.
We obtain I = 26.1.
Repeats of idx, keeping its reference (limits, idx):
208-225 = -0.111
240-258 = -0.111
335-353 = -0.135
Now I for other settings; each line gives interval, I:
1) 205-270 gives 25.9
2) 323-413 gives 27.5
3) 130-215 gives 25.0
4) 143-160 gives 25.4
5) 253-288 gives 25.5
